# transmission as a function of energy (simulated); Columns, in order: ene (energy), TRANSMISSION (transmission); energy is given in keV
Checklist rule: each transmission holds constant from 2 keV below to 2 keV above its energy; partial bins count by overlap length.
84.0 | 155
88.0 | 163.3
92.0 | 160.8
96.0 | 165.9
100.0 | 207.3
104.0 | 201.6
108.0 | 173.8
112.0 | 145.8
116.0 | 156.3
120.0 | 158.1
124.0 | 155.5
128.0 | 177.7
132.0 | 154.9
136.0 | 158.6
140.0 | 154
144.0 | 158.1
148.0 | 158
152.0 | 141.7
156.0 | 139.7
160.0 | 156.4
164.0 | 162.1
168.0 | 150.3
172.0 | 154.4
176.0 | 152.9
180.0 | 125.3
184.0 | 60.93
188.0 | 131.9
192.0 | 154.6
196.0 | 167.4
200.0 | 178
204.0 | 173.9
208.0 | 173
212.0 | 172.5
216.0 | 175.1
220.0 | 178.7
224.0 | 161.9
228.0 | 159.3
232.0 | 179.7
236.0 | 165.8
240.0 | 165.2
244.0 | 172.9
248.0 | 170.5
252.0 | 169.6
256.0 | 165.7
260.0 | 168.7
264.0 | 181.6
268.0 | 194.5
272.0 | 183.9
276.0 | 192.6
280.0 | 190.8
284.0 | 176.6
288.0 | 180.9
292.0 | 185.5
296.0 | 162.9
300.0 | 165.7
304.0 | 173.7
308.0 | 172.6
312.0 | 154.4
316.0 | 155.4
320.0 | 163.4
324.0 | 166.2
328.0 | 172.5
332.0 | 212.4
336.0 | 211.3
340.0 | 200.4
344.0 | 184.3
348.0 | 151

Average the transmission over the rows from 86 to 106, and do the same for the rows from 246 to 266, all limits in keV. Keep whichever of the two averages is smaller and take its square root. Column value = 13.1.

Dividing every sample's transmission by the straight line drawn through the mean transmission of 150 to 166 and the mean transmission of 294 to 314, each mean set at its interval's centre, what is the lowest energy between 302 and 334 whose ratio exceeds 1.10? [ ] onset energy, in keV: 332.0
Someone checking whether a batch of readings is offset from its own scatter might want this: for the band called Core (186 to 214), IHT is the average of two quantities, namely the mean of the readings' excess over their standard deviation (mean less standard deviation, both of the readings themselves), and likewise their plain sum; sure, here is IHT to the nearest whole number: 650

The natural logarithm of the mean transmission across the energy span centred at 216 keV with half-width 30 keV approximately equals 5.12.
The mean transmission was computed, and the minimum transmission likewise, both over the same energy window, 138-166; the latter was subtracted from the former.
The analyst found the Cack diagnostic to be 13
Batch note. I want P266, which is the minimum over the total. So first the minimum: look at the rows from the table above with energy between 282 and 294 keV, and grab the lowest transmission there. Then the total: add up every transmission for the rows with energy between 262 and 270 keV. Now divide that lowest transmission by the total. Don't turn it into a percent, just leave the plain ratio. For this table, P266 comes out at 0.47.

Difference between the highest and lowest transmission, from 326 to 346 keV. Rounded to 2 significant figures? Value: 40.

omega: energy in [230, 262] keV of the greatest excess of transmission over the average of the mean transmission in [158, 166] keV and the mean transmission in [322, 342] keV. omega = 232.0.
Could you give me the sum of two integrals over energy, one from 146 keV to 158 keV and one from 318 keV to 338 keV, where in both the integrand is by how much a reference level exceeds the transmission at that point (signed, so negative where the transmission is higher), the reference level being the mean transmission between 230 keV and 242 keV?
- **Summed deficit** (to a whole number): -13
